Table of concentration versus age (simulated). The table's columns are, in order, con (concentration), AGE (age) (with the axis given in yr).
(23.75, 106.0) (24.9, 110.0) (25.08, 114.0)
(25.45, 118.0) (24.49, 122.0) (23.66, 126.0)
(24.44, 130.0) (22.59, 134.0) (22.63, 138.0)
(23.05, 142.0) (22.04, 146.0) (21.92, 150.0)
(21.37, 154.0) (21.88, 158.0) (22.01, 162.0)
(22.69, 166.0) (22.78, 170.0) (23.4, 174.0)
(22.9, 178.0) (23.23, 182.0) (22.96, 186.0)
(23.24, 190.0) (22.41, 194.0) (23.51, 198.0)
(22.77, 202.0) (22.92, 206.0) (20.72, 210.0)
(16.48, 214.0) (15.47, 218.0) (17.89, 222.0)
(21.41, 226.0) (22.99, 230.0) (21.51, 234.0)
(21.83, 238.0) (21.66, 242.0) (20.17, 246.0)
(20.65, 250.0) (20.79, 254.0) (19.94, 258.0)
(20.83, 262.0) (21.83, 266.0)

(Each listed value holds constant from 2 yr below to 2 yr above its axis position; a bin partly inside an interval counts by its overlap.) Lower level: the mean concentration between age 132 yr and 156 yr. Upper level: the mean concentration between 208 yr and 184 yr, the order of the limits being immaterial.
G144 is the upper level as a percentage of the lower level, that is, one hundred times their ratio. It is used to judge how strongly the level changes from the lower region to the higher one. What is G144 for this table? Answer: 103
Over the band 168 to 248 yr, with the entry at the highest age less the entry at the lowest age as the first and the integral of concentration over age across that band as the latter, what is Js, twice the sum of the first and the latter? 3437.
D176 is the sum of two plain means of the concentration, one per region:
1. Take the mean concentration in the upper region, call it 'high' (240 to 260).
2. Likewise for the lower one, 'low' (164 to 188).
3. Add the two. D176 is 43.6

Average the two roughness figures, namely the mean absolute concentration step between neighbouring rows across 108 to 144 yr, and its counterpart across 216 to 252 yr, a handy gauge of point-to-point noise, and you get 1.06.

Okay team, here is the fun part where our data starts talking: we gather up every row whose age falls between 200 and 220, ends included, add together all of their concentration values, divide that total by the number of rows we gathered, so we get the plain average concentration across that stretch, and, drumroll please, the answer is 19.7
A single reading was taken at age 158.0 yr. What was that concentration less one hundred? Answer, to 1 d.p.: -78.1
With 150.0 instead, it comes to -78.1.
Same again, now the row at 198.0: -76.5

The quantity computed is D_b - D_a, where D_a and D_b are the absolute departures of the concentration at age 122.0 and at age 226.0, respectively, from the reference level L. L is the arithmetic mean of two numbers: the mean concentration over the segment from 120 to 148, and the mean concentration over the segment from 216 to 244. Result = -2.2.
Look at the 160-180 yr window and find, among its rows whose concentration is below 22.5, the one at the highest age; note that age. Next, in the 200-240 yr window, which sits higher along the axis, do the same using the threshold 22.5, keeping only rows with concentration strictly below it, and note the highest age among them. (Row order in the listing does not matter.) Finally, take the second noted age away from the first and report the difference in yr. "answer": -76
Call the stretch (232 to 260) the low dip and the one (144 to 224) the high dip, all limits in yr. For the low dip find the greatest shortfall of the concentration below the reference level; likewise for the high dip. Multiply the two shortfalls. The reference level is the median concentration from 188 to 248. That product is 11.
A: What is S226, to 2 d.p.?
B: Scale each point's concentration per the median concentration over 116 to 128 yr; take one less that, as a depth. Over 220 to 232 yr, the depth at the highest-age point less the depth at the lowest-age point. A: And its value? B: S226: -0.21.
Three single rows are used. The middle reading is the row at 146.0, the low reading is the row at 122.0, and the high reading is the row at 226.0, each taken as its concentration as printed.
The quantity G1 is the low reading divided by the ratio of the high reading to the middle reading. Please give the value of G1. 25.2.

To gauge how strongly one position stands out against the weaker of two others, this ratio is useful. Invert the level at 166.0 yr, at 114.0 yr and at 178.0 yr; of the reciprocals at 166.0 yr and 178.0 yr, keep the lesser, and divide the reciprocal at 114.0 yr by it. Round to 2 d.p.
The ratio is 0.91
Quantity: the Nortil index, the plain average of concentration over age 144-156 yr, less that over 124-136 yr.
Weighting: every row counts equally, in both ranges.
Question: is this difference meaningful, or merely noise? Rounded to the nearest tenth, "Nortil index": -1.8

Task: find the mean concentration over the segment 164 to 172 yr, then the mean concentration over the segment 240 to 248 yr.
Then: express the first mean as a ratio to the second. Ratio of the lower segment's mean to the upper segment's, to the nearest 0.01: 1.09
